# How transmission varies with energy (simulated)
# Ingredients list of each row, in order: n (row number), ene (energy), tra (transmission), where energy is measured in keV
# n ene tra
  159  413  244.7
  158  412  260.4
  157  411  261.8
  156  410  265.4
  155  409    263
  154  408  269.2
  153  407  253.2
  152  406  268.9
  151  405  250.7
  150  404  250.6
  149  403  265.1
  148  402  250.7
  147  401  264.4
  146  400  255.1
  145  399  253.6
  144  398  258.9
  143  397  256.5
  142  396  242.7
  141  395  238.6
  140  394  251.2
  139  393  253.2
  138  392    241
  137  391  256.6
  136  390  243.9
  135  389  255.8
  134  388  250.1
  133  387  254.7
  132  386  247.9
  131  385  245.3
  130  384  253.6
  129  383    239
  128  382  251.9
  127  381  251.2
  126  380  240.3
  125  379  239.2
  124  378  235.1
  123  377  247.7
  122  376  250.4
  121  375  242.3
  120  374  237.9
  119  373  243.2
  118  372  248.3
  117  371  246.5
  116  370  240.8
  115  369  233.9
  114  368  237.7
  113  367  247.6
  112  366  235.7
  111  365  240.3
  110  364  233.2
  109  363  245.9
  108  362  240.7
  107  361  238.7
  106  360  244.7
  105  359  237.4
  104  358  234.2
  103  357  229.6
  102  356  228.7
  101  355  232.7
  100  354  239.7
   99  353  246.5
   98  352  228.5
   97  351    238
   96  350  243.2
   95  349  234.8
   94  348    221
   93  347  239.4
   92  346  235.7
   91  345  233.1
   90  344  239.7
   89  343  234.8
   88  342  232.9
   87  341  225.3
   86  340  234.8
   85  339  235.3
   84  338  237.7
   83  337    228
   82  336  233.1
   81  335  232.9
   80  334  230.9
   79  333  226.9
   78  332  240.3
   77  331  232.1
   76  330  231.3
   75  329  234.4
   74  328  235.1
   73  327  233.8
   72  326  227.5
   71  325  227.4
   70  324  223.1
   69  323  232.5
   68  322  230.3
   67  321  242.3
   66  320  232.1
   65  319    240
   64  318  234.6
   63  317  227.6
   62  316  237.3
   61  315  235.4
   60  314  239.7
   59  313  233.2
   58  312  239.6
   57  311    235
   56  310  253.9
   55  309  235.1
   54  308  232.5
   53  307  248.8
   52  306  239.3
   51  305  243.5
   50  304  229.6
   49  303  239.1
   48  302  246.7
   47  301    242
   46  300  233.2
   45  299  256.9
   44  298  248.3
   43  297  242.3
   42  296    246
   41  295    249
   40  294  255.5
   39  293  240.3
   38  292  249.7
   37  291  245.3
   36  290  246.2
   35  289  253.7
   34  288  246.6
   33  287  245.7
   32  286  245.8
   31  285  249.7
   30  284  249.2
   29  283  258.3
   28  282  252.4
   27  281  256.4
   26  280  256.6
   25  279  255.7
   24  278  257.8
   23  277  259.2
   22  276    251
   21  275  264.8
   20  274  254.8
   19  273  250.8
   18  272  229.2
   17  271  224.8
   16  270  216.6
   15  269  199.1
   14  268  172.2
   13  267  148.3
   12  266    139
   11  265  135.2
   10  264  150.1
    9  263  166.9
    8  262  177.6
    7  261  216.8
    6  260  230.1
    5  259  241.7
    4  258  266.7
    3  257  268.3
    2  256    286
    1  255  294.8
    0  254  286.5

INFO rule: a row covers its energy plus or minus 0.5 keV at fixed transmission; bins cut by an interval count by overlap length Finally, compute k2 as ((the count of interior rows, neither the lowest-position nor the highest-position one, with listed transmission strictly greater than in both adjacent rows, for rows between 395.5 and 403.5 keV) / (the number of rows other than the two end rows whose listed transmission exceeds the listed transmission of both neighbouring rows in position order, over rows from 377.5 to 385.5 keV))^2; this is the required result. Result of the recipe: 1.0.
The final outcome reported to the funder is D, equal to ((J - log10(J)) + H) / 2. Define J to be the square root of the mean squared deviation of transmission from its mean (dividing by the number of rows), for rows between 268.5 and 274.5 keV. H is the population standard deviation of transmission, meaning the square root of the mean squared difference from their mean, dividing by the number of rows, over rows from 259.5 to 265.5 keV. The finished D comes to 26.0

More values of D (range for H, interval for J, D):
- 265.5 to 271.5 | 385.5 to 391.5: 18.3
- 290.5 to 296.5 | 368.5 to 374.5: 4.4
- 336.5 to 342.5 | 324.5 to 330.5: 3.5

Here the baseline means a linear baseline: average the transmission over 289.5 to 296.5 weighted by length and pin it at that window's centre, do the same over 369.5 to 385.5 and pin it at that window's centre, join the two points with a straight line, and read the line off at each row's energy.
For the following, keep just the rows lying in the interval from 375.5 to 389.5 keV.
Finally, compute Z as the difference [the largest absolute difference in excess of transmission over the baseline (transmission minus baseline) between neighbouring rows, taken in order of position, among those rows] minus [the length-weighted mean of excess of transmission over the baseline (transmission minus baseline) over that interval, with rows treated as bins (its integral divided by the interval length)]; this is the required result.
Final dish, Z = 12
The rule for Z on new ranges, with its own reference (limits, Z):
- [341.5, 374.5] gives 26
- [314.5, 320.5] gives 22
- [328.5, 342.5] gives 27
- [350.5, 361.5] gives 27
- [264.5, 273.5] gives 85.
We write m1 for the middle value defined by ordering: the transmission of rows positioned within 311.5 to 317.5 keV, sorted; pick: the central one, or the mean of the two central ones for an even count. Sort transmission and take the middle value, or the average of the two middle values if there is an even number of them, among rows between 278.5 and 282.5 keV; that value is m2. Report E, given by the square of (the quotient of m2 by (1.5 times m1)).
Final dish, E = 0.522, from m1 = 236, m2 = 256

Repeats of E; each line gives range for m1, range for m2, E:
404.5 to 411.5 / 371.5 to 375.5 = 0.379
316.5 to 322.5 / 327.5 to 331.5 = 0.444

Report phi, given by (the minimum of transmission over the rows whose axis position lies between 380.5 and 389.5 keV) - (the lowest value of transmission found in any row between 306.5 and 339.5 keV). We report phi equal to 16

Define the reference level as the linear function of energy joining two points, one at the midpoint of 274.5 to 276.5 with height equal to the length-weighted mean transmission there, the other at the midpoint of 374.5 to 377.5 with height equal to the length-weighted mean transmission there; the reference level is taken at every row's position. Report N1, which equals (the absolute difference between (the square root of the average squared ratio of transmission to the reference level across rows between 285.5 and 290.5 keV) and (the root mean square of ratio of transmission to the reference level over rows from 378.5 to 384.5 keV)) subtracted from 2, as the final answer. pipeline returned 1.97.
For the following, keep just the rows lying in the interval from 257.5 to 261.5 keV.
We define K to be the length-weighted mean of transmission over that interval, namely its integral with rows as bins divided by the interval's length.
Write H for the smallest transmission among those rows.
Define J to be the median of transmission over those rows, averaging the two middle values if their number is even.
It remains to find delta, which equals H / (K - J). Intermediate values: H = 216.8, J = 236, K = 239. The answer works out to 74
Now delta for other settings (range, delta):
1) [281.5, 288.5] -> 521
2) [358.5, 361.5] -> 152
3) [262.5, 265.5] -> 213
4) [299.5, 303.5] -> -777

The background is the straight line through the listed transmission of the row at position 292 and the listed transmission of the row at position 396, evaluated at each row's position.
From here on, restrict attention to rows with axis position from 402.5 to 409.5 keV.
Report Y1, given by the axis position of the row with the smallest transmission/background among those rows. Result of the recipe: 404 keV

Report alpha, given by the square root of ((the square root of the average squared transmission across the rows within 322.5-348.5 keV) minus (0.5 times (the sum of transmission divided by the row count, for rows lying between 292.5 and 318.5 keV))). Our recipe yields 10.6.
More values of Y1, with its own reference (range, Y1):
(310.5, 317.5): 317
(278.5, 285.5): 284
